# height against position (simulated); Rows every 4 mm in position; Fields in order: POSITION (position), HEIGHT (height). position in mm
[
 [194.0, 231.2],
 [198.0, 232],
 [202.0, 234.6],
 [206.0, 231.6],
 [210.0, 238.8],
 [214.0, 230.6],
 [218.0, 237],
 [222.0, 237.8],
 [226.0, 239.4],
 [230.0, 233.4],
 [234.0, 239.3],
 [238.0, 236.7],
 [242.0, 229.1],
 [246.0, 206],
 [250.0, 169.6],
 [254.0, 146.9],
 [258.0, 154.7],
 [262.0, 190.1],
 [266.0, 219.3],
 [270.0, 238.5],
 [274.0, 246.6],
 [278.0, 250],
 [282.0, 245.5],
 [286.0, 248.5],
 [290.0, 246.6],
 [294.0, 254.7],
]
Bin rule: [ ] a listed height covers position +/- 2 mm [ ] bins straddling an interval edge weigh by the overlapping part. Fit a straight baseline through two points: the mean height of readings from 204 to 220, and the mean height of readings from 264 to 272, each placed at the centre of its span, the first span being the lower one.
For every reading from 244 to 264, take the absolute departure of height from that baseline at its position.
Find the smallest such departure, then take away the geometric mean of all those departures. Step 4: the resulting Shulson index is -27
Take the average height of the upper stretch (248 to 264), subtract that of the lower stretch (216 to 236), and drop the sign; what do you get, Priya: 72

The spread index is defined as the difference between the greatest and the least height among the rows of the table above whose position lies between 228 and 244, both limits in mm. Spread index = 10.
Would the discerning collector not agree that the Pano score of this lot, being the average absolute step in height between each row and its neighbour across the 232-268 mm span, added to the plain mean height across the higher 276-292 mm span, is 268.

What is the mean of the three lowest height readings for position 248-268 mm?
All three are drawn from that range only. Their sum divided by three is 157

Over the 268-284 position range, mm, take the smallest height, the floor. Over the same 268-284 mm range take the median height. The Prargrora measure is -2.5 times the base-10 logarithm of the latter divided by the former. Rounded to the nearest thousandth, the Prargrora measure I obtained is -0.034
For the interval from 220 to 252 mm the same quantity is -0.354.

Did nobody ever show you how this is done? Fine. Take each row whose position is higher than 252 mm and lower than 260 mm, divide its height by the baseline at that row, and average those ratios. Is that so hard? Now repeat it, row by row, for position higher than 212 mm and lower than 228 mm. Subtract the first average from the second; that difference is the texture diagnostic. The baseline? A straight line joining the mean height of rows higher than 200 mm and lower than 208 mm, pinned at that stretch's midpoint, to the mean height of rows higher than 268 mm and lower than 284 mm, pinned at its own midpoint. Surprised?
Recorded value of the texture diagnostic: 0.4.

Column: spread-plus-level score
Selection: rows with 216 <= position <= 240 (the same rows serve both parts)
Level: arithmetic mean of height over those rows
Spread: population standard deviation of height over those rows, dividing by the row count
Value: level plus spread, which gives 239.3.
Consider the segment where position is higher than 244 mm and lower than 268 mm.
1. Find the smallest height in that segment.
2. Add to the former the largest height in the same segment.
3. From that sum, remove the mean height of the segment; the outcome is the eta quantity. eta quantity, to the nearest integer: 185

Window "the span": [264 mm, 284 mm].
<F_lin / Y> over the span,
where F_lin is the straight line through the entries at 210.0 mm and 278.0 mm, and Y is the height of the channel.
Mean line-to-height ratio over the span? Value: 1.04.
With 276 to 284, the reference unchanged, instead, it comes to 1.01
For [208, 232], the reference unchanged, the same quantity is 1.02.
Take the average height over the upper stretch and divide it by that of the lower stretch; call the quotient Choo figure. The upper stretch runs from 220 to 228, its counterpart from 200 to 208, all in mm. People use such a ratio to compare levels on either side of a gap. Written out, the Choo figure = 1.02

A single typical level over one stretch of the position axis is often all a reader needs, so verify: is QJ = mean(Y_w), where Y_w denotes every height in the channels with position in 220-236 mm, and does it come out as 237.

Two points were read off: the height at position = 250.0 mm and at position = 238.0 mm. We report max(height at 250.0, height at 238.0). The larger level 237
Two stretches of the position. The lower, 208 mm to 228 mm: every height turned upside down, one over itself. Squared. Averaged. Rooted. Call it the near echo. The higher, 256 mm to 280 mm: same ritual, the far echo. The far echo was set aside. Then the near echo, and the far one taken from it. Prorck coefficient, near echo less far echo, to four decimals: -0.0006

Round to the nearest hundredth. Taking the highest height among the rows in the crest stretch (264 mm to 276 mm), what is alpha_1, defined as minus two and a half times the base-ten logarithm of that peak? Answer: -5.98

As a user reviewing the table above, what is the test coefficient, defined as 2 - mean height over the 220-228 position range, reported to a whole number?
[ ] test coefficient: -237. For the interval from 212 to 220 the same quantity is -232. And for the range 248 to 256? -156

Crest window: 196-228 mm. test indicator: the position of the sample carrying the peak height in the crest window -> 226.0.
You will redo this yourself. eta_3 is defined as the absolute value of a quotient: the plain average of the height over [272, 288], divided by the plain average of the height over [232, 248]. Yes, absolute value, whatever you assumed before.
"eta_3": 1.09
